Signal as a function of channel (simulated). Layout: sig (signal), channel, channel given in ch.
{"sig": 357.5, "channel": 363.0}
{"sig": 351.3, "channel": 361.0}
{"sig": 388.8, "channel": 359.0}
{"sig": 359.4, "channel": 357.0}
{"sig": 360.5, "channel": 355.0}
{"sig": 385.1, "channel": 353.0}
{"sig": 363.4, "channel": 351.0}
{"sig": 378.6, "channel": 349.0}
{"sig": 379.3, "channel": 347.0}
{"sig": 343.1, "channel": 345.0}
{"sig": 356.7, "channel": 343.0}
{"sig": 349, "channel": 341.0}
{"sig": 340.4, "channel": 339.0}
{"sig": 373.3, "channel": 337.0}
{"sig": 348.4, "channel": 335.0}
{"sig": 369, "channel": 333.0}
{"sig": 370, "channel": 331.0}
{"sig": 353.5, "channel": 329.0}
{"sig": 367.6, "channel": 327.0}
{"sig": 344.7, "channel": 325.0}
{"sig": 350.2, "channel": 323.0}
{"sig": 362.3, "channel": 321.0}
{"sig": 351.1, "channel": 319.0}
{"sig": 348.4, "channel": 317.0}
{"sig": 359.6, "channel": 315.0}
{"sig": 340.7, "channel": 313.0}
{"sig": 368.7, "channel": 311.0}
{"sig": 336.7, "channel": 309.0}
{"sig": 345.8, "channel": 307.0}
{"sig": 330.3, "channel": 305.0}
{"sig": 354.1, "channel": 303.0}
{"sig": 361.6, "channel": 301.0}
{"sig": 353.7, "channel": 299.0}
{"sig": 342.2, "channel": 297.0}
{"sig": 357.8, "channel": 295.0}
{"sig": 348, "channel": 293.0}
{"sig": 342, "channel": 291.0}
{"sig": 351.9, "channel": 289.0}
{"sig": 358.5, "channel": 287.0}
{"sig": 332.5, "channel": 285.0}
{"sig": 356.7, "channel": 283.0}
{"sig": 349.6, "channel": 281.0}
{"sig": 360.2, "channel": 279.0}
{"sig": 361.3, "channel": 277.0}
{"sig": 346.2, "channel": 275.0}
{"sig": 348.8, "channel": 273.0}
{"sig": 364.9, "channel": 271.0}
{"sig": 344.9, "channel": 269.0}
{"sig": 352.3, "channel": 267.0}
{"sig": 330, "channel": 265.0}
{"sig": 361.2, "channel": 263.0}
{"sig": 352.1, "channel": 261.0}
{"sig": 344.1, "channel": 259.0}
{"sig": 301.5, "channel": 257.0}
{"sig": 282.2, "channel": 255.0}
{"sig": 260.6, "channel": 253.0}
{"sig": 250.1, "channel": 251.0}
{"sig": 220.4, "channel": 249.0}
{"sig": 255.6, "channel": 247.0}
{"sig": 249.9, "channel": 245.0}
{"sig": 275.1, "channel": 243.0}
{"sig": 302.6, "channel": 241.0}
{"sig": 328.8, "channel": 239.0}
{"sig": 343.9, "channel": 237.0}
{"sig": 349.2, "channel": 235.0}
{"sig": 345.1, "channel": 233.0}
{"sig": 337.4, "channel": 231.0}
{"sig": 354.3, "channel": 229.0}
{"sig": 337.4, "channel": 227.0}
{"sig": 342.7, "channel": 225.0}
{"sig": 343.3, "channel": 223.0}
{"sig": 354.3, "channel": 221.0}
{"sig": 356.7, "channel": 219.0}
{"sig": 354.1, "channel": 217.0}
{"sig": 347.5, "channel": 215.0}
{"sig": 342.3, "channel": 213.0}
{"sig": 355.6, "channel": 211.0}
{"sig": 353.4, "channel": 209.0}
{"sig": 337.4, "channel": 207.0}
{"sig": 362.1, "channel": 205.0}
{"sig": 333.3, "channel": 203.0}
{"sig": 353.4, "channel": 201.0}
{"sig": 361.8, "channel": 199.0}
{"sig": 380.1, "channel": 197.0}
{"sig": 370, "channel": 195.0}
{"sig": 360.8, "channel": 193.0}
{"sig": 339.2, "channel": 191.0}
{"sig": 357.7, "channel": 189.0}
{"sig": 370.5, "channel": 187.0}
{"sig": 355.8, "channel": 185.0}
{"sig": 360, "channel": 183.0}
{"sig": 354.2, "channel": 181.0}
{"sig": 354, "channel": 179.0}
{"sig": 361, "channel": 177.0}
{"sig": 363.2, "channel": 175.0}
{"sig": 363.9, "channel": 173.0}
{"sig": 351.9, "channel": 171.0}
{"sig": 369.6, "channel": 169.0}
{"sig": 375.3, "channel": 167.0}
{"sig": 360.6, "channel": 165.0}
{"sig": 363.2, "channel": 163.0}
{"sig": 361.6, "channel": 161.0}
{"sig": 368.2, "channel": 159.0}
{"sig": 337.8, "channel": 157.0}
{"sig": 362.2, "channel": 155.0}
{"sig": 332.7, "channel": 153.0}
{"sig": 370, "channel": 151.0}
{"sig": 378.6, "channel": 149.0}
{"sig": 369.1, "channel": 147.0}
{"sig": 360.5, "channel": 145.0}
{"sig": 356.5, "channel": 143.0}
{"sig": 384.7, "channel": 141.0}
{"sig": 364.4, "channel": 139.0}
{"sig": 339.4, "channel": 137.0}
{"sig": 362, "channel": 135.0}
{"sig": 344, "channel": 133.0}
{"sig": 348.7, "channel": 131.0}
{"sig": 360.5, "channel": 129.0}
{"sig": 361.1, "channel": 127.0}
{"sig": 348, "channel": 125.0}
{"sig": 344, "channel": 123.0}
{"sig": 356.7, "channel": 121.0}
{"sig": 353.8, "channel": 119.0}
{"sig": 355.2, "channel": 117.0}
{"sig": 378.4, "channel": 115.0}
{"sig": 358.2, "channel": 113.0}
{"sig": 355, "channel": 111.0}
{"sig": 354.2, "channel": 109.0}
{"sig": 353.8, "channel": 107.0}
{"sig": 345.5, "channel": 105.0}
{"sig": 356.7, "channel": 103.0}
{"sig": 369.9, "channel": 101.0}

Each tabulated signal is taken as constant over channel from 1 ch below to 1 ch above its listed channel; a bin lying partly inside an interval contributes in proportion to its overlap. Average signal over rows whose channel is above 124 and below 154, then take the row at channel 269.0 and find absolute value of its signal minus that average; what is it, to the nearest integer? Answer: 14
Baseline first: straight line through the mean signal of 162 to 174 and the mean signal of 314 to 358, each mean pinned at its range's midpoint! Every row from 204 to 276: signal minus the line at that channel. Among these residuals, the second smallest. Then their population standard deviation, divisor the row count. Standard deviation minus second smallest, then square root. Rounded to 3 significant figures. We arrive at 12.3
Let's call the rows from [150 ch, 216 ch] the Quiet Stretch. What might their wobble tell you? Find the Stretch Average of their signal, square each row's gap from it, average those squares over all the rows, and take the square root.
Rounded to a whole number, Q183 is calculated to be 12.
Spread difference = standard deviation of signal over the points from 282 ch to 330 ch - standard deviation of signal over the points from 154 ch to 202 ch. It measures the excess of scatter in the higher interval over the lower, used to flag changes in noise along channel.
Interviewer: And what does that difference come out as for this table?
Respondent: 0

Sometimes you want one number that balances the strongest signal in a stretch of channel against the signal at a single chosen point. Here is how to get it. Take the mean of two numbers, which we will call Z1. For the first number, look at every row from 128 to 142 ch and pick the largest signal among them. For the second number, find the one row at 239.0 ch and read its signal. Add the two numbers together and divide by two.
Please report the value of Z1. 357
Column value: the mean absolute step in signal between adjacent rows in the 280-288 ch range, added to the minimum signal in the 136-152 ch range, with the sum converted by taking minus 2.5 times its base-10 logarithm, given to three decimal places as -6.386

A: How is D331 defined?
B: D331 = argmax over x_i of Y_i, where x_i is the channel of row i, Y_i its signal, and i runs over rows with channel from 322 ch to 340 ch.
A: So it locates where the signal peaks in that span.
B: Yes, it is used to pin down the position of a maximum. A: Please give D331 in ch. 337.0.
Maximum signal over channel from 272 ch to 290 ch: 361.3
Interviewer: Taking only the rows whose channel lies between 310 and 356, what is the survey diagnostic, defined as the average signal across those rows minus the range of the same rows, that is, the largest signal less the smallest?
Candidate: 315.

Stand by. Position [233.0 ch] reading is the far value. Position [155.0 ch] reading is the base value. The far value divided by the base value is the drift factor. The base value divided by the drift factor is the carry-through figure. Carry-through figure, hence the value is 380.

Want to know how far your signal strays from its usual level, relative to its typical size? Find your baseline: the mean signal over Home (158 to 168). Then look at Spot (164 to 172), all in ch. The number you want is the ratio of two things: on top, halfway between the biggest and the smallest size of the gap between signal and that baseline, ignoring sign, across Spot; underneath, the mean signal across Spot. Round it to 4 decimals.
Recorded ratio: 0.0243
